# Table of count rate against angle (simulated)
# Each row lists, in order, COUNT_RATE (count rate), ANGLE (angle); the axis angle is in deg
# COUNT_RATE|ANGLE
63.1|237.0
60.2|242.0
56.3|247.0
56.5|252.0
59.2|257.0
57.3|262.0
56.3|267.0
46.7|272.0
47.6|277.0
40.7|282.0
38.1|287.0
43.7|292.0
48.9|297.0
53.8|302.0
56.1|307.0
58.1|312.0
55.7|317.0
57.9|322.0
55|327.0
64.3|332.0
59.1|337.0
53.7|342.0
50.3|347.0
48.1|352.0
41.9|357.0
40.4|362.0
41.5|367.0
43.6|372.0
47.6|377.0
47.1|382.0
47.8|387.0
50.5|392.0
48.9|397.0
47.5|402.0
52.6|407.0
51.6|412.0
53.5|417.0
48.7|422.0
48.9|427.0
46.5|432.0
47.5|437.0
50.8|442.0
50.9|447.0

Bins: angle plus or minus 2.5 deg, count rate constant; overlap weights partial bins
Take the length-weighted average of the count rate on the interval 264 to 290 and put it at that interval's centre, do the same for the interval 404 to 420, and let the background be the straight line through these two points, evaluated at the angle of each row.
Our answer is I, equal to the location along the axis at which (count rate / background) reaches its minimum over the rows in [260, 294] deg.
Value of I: 287.0 deg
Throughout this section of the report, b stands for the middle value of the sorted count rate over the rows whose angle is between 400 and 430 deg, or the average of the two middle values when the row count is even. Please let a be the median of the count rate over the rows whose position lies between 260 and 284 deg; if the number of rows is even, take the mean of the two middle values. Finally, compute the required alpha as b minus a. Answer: 3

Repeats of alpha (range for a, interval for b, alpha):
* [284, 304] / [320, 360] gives 8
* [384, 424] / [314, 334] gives 7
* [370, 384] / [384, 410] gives 2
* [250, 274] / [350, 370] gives -15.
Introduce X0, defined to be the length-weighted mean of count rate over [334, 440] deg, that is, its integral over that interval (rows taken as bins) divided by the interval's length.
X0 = 49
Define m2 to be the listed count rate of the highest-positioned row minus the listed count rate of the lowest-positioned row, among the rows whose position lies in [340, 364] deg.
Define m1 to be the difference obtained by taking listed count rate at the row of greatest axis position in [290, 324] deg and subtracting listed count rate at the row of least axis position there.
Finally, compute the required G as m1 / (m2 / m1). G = -15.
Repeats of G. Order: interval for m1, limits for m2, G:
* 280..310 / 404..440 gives -47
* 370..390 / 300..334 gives 2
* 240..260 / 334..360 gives 0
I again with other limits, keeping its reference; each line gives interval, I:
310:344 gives 342.0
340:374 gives 362.0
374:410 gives 402.0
